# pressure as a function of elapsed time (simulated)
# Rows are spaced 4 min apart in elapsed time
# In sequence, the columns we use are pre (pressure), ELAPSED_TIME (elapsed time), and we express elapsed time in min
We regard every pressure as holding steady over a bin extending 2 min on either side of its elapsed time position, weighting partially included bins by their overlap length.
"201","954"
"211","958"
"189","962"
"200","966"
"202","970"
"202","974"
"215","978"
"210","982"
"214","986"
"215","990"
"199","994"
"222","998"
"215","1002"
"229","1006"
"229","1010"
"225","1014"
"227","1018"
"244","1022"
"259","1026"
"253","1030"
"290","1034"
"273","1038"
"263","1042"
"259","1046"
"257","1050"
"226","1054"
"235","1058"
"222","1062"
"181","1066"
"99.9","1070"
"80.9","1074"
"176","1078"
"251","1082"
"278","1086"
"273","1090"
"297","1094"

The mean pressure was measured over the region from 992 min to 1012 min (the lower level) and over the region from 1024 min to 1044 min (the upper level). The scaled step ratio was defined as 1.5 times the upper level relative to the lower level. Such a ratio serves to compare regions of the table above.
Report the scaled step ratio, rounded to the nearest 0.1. 1.8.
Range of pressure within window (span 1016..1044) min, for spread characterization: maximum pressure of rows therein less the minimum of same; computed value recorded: 63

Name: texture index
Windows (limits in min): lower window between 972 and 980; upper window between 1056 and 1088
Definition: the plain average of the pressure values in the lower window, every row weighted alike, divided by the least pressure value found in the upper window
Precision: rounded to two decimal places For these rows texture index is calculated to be 2.58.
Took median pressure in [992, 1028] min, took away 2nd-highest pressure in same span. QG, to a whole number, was -17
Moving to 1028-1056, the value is -14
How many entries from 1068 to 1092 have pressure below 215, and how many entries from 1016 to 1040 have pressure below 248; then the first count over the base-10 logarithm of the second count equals 10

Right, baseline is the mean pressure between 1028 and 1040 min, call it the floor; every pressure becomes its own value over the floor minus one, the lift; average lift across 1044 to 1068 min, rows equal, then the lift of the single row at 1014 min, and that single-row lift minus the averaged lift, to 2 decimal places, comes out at -0.02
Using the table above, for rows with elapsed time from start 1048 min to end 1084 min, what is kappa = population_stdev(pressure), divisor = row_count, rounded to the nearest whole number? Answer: 60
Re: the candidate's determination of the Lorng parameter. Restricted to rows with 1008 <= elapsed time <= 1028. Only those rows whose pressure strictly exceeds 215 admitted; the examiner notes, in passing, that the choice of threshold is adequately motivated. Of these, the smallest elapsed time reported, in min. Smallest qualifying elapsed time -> 1010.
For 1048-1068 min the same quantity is 1050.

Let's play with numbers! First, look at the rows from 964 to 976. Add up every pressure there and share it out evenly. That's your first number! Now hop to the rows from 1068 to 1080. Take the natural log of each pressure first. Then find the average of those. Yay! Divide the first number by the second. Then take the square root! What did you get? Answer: 6.5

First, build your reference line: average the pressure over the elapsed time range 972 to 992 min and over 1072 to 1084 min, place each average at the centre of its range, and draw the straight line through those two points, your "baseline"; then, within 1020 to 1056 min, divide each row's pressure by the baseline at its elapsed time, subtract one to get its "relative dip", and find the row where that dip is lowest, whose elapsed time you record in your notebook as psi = 1054 min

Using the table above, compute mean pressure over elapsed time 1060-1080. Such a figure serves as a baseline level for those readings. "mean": 152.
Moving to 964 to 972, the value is 201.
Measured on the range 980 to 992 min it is 213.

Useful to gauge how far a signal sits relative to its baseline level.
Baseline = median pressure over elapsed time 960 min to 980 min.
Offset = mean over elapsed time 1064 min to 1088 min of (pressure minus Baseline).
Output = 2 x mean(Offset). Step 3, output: -48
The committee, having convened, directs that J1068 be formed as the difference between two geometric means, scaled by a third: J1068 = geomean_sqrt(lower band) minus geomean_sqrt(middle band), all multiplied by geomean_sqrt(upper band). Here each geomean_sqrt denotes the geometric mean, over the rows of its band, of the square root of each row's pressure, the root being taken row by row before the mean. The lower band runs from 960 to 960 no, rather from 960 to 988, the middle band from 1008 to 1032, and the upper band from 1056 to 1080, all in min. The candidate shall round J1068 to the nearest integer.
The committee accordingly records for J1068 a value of -14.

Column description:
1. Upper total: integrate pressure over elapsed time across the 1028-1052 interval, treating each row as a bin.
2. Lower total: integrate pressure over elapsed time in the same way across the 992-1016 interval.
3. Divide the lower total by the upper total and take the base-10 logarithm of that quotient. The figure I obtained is -0.08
